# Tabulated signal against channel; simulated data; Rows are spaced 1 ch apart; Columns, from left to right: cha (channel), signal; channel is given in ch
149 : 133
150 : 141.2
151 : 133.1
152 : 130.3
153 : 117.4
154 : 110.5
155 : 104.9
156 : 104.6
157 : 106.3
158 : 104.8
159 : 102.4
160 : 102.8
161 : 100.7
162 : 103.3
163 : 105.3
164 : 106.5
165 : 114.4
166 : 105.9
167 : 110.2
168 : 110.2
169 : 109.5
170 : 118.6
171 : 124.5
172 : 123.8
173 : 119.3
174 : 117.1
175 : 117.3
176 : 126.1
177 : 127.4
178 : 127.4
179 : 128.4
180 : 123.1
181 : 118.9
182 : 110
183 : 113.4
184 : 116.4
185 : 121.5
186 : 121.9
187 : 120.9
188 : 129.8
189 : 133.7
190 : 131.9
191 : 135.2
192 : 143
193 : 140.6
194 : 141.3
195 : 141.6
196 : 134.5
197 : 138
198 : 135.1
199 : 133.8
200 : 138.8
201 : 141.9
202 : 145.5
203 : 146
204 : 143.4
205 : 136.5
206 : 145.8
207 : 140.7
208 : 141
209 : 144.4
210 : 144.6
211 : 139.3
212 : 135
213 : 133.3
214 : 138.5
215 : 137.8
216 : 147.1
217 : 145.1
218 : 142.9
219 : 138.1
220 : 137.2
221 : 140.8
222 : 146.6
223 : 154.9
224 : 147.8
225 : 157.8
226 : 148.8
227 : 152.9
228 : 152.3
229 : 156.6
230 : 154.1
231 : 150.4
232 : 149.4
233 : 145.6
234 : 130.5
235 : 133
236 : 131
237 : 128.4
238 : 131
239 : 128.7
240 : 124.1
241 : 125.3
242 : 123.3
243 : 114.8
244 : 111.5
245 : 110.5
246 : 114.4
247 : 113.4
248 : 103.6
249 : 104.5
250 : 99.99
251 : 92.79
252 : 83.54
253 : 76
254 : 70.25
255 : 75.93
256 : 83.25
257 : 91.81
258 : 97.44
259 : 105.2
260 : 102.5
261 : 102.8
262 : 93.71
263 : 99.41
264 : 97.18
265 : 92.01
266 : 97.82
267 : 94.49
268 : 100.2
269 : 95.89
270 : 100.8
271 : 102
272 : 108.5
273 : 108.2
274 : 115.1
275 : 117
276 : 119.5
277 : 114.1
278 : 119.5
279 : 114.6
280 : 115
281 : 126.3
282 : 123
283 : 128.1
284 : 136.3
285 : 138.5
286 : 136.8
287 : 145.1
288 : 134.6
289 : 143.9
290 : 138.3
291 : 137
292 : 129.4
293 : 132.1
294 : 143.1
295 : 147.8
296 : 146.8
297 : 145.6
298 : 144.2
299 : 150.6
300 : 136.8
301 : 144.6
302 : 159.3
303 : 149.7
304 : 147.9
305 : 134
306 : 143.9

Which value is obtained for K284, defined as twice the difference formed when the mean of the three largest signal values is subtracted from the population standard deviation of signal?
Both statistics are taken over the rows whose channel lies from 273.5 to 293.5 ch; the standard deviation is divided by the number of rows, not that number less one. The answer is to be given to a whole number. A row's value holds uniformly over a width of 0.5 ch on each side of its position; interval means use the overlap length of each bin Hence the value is -265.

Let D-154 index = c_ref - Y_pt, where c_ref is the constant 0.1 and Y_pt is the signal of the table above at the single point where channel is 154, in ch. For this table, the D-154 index -110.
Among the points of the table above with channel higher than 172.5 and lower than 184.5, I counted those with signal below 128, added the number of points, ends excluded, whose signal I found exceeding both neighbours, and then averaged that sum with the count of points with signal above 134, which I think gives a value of 6.0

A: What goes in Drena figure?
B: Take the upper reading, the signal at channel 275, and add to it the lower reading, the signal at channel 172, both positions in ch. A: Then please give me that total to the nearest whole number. 241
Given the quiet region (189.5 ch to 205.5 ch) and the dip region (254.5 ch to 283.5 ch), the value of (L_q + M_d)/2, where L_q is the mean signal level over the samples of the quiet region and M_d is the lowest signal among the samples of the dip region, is 108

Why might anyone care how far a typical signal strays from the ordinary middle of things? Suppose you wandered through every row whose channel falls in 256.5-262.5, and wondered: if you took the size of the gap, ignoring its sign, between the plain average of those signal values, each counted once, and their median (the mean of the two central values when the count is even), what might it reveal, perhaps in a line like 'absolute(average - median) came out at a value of 1.1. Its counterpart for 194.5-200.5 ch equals 0.4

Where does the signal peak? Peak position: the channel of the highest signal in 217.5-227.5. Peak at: 225 ch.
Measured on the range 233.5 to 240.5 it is 235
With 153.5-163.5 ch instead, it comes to 154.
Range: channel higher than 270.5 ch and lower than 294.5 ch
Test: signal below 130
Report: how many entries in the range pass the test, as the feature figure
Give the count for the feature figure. 14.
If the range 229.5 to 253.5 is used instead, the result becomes 16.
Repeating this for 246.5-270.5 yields 24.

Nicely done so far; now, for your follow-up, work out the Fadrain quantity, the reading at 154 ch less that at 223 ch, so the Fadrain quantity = -44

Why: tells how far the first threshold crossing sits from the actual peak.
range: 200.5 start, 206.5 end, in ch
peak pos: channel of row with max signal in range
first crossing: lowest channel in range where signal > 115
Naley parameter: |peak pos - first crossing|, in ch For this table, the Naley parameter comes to 2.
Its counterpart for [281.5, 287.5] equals 5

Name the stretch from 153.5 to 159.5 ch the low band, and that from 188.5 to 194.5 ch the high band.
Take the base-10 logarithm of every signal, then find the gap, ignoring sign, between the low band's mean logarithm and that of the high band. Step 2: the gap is 0.115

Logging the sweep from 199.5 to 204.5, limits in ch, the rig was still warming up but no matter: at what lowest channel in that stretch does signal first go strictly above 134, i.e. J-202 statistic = 200 ch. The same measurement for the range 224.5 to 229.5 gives 225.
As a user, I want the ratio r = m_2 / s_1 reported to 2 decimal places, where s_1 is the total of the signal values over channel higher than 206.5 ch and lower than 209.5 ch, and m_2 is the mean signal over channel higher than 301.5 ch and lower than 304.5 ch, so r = 0.36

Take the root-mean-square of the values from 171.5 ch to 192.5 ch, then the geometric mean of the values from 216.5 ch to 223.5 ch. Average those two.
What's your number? 134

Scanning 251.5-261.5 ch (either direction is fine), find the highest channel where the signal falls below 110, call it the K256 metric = 261 ch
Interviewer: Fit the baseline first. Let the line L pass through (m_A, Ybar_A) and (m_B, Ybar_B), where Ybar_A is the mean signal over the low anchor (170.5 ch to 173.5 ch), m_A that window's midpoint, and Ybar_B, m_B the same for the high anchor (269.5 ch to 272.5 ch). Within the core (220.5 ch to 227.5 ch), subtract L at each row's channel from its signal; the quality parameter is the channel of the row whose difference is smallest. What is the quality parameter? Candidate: 221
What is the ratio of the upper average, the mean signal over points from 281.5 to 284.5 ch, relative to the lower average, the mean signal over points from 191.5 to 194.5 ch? 0.9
